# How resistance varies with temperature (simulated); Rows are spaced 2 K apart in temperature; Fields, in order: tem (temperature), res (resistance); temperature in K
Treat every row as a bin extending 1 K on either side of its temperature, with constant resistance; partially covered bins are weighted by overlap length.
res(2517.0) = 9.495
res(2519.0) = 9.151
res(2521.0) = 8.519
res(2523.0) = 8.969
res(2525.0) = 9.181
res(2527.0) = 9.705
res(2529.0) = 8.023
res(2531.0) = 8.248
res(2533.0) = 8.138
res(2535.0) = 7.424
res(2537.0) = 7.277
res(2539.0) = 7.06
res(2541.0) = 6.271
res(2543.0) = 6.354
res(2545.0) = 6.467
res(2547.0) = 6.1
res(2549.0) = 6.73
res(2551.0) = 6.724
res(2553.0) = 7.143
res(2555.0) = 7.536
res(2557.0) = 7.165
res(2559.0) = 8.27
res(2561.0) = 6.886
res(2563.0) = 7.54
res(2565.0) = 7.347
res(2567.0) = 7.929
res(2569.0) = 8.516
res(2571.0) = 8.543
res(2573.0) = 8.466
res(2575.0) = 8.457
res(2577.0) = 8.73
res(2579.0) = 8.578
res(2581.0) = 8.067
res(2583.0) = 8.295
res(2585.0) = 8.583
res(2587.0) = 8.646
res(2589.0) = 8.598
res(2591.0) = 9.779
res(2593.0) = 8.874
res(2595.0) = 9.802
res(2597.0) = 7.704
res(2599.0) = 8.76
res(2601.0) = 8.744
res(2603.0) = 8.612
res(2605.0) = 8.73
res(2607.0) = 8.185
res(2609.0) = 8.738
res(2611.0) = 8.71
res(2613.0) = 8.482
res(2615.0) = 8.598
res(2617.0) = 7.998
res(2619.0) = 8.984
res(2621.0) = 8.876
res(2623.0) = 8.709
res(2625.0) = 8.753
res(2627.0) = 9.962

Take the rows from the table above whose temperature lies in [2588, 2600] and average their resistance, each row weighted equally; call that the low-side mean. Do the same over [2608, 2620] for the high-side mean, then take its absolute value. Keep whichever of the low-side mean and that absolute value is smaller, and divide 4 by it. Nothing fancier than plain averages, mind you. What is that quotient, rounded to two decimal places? 0.47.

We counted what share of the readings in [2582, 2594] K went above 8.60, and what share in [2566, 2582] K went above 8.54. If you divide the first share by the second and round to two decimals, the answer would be 1.33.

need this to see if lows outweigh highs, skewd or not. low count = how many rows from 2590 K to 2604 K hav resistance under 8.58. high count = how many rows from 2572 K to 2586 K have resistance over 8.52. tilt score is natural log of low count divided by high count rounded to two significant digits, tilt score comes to -1.1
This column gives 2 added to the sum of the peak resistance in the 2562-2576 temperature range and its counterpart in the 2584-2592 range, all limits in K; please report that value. 20.3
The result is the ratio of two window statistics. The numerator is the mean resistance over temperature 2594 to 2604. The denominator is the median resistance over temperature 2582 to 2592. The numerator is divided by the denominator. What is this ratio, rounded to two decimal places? 1.01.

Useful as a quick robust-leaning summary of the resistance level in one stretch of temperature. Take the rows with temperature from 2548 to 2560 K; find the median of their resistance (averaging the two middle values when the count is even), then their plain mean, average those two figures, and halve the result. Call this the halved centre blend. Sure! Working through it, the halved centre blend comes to 3.6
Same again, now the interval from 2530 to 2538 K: 3.9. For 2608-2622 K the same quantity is 4.3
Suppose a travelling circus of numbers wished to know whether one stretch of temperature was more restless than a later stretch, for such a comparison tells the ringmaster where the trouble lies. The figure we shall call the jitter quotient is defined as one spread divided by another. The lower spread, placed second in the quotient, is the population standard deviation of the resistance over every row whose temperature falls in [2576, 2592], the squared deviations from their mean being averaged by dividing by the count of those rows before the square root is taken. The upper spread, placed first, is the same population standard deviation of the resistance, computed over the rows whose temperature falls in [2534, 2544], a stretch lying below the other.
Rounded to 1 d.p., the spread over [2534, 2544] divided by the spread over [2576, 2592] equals 1.0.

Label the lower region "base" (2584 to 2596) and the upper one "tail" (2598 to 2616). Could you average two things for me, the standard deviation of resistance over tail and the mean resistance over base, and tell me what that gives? 4.6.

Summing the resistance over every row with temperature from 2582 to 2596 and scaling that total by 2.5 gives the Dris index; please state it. 156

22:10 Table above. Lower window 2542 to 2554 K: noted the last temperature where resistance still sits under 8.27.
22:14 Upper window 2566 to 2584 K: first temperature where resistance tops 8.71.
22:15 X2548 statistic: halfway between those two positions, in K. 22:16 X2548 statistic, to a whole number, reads 2565 K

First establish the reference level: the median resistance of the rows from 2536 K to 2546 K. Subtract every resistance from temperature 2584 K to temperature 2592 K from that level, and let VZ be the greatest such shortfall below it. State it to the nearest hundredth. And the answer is -2.12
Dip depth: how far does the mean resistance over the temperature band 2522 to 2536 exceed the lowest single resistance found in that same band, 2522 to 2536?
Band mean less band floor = 1.1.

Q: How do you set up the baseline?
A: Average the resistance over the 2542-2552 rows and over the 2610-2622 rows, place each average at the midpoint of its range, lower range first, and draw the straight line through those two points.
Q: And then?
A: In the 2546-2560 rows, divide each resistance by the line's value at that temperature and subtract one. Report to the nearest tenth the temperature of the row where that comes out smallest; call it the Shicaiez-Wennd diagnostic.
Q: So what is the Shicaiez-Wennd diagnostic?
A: 2547.0 K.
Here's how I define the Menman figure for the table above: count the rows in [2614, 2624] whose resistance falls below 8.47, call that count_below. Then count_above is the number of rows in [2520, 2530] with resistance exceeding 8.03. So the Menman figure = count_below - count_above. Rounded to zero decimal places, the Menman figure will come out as -3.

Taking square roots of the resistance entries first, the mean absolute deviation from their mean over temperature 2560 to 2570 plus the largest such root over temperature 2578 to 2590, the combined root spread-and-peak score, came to 3.02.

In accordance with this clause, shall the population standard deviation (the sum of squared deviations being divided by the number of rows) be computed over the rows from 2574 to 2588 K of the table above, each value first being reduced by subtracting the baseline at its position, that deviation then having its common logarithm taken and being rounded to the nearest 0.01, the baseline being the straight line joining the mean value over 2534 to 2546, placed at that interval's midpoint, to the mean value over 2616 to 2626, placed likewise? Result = -0.64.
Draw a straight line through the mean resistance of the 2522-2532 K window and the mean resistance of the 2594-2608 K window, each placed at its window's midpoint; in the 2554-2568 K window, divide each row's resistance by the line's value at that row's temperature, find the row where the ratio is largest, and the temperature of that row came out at 2559.0 K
